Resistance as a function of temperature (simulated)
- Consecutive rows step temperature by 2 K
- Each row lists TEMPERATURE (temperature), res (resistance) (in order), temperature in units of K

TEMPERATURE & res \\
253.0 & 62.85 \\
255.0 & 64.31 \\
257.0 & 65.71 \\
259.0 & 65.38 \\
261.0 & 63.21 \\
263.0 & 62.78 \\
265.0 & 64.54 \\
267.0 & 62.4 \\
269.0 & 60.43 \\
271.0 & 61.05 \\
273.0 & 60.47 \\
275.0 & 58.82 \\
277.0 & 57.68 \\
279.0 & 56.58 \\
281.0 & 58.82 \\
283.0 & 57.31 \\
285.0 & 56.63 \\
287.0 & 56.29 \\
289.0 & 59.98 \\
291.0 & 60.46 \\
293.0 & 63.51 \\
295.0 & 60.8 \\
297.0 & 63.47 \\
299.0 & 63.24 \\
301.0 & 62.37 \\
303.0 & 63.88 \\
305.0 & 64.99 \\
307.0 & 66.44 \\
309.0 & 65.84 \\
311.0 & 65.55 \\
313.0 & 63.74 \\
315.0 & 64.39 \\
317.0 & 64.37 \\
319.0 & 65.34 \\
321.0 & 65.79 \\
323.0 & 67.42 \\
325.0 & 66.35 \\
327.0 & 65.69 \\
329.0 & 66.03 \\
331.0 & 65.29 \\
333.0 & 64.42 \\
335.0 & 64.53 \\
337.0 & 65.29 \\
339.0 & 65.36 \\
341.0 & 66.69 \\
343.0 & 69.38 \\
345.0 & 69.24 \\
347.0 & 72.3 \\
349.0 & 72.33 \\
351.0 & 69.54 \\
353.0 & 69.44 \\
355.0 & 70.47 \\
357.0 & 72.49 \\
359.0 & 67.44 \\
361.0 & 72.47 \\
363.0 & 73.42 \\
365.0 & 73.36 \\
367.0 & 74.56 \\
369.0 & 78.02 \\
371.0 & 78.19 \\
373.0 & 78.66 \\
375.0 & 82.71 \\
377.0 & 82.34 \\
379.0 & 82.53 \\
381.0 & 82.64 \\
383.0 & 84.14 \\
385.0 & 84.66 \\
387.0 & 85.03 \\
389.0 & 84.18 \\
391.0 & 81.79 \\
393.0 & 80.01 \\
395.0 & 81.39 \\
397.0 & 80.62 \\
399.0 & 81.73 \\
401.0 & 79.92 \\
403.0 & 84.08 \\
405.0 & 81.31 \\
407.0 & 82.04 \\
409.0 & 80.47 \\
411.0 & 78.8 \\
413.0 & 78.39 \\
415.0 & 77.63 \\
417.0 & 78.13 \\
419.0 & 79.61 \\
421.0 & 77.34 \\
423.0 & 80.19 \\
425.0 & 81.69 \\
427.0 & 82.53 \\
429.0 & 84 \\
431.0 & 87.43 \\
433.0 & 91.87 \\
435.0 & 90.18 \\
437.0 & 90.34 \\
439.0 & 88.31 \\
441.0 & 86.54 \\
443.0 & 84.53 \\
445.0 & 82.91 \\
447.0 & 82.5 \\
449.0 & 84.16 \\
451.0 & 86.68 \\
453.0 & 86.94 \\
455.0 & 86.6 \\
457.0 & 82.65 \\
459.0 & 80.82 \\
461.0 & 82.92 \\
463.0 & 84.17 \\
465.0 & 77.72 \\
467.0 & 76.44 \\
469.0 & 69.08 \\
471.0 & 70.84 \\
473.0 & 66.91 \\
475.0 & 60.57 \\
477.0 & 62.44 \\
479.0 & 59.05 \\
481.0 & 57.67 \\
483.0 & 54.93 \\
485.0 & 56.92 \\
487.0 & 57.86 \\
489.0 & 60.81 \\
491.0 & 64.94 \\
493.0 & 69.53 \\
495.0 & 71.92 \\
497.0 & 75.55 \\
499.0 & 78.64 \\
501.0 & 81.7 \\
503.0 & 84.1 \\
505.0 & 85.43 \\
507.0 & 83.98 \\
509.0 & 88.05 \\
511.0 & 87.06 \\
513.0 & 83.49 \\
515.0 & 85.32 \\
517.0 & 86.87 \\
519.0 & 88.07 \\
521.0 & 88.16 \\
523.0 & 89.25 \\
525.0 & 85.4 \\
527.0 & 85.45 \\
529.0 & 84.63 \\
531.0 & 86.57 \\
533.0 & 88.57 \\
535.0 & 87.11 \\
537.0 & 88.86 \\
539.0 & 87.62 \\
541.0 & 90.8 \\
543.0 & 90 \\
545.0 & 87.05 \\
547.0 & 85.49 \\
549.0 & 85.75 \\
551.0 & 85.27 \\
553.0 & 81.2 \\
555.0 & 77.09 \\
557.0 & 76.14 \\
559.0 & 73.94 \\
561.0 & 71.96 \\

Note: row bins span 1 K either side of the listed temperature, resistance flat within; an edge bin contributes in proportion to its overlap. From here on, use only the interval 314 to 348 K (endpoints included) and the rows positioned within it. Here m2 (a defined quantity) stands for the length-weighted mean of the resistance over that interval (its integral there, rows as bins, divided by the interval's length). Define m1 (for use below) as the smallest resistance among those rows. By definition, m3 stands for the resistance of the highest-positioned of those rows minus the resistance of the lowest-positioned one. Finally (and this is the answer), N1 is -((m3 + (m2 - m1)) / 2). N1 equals -5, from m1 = 64.37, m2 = 66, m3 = 7.9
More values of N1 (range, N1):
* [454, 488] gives 7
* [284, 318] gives -7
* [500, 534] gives -6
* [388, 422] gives 2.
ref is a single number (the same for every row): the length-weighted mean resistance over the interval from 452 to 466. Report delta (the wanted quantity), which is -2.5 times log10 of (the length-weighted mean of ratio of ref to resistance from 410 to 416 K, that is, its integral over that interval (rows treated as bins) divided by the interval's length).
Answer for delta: -0.07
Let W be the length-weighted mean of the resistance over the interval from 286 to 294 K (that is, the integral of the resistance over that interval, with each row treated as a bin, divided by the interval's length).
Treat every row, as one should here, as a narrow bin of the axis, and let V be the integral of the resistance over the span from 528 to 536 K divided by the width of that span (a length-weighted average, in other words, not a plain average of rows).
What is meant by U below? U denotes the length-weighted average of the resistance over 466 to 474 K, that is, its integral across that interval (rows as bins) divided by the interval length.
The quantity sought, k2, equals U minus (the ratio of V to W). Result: 69.4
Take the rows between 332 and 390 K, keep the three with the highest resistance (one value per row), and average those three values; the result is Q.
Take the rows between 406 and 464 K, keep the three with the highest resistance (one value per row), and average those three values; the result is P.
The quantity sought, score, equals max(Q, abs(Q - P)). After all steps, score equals 85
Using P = 91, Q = 84.6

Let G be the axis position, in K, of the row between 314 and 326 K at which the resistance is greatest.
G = 323.0 K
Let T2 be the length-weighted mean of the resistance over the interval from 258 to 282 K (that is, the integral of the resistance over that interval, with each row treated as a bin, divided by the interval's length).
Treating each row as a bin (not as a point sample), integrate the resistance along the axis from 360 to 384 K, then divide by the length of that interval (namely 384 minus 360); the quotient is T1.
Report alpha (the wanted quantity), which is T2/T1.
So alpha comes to 0.78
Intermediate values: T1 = 78.6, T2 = 61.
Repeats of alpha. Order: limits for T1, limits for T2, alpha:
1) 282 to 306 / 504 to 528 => 1.41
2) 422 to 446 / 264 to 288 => 0.69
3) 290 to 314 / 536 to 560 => 1.32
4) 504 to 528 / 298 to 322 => 0.75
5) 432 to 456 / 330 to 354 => 0.78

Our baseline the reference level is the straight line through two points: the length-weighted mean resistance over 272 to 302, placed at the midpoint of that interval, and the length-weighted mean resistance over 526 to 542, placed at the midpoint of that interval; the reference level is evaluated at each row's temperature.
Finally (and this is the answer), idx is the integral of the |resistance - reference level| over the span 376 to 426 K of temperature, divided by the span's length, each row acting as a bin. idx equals 9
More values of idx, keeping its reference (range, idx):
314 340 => 1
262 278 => 3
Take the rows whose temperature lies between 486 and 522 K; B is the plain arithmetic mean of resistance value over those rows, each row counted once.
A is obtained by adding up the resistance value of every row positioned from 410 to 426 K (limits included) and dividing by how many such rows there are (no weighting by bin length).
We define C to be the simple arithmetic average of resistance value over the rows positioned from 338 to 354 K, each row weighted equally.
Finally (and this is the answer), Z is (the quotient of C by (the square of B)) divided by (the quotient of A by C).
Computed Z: 0.0097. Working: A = 79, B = 79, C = 69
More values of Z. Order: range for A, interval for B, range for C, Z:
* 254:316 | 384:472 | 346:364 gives 0.0121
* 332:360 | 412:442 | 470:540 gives 0.0124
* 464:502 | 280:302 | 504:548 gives 0.0311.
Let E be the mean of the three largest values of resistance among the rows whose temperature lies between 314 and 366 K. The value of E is 73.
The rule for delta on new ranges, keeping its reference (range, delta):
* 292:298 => -0.31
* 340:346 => -0.21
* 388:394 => -0.02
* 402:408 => -0.01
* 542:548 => 0.06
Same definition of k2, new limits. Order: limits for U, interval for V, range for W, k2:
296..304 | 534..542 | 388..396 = 62.2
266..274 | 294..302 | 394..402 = 60.3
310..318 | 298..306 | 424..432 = 63.8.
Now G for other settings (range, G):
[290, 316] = 307.0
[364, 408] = 387.0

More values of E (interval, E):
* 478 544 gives 90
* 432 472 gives 91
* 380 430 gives 85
